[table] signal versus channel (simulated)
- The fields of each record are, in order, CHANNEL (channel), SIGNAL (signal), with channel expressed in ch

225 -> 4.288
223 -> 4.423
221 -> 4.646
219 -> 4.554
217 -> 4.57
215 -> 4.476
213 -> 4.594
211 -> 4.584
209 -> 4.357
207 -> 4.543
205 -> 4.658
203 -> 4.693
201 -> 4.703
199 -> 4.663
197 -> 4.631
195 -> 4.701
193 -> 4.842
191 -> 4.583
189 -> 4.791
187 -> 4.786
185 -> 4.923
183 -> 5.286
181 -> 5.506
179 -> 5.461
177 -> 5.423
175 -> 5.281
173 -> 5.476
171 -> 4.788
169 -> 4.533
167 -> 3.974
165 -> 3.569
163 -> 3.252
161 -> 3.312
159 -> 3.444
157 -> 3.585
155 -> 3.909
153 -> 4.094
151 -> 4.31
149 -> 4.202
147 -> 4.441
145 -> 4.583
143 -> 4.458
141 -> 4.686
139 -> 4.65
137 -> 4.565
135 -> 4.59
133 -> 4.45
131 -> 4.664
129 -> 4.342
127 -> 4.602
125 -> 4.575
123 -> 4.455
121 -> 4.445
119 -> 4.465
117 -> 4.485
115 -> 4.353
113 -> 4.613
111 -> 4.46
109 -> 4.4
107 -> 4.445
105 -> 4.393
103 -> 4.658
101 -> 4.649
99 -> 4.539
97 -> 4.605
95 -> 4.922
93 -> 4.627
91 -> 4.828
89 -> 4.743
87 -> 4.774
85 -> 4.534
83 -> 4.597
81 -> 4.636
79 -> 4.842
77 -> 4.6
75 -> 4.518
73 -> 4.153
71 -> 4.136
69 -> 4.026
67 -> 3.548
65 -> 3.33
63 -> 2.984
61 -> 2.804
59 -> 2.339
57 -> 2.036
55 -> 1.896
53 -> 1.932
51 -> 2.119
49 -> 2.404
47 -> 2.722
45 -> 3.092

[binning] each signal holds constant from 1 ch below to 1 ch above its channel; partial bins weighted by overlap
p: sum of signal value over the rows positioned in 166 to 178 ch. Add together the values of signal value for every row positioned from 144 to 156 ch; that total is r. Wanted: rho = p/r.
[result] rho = 1.15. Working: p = 29.5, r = 25.5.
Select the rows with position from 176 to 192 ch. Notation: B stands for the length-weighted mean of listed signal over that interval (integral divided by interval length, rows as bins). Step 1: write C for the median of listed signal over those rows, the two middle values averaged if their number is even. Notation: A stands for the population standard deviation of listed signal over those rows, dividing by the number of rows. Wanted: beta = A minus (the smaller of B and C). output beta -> -4.8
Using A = 0.34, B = 5.09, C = 5.10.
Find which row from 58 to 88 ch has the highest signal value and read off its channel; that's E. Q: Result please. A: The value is 79 ch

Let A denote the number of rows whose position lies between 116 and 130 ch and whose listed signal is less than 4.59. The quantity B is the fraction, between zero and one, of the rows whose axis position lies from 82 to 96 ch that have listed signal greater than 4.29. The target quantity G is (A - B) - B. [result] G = 4.0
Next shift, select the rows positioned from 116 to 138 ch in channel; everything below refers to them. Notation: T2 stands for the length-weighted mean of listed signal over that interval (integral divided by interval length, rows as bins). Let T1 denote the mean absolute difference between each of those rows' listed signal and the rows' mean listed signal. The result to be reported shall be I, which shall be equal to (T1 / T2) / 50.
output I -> 0.0003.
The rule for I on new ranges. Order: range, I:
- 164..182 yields 0.0025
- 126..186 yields 0.0022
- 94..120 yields 0.0005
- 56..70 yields 0.0036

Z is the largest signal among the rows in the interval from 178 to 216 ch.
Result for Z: 5.506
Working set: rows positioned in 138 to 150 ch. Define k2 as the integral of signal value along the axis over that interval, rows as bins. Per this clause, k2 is 54.0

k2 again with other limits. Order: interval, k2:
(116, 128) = 54.1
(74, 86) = 55.5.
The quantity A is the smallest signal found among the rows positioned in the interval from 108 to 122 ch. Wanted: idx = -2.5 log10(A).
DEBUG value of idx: -1.60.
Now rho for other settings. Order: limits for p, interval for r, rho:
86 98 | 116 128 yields 1.05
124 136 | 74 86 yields 0.98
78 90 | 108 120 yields 1.05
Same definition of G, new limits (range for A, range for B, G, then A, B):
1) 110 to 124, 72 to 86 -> 4.3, 6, 0.9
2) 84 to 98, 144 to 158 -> 0.1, 1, 0.4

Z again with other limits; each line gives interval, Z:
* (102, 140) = 4.664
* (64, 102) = 4.922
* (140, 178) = 5.476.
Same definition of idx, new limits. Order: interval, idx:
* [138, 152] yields -1.56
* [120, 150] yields -1.56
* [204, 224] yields -1.60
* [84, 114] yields -1.61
